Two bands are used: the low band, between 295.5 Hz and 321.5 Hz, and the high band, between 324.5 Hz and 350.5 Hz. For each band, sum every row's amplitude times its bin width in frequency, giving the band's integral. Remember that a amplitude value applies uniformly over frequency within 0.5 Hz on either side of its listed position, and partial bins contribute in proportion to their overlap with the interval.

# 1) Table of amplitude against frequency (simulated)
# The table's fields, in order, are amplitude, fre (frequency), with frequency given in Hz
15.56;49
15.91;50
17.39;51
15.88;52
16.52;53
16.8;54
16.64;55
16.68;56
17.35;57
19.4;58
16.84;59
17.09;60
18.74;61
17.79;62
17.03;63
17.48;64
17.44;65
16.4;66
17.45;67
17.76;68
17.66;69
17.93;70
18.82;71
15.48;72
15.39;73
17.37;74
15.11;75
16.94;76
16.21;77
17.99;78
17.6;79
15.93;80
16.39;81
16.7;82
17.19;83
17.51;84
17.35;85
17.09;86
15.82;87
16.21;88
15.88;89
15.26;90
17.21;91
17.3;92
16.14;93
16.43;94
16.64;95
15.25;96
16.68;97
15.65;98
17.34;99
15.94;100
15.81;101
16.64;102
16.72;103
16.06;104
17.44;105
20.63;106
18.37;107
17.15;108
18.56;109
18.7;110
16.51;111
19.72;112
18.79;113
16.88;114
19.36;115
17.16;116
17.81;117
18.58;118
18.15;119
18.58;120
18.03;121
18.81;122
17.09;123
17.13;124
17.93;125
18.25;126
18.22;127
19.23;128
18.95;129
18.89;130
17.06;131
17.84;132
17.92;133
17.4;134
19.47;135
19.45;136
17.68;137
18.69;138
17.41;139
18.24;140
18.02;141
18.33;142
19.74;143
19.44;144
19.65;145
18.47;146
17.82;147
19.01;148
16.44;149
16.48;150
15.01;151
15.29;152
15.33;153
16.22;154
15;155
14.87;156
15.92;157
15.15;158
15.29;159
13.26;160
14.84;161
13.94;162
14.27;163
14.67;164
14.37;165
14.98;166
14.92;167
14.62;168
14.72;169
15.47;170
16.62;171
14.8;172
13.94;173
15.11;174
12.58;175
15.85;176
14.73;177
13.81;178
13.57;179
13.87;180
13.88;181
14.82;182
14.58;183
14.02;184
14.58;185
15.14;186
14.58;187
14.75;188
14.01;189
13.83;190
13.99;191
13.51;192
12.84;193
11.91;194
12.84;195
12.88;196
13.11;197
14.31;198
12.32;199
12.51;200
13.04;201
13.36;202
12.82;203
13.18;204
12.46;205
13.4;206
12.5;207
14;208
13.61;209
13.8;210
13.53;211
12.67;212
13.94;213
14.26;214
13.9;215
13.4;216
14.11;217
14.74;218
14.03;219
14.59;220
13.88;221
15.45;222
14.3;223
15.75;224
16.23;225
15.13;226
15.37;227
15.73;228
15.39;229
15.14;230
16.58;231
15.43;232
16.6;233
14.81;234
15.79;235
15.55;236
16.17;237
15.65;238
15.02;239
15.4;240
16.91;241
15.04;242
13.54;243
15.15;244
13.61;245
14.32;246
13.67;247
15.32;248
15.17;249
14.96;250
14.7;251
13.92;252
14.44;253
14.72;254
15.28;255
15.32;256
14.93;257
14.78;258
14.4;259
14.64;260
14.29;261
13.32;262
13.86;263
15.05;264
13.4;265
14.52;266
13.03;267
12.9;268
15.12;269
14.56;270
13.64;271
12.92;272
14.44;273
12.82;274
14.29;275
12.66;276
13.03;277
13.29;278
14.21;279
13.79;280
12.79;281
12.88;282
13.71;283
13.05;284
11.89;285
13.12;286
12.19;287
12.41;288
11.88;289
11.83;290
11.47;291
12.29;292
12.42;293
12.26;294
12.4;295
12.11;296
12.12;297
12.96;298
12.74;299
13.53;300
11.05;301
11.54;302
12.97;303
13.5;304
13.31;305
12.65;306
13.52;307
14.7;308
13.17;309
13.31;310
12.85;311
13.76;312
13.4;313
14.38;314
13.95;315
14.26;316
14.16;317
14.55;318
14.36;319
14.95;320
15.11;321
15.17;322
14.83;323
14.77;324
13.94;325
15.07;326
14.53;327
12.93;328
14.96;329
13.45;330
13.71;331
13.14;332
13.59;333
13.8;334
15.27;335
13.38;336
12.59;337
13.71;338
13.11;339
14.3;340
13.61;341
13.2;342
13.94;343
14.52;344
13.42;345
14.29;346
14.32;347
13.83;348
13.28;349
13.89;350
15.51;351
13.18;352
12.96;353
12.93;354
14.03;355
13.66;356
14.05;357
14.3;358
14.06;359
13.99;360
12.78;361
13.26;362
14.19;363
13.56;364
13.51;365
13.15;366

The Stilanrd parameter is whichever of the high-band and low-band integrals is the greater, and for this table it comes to 360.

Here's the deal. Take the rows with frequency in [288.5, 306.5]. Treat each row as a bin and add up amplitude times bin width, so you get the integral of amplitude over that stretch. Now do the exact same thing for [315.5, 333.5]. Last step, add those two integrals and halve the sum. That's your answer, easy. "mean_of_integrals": 240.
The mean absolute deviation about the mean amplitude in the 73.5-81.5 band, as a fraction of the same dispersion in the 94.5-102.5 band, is 1.3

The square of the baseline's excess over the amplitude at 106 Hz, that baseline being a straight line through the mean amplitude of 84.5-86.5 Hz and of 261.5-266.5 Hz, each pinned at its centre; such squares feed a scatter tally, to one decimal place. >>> 14.3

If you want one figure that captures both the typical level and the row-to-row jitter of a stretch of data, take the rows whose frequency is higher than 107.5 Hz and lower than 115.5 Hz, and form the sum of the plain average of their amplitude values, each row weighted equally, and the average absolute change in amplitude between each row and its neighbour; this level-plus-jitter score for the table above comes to 20.0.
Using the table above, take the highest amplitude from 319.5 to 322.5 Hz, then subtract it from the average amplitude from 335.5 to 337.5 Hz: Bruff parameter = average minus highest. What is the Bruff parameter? -2.2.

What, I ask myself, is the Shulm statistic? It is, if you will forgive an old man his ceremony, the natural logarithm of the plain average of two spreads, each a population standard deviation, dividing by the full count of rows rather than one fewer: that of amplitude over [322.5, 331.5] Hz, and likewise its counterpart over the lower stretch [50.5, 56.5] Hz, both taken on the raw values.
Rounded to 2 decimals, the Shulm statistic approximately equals -0.54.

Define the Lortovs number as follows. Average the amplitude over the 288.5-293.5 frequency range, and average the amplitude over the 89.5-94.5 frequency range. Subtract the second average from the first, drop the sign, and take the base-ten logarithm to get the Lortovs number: 0.7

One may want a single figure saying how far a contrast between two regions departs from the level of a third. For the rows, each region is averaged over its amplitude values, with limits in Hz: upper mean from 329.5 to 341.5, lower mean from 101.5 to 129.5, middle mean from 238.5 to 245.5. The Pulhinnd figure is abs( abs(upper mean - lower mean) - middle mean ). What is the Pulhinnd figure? 10.5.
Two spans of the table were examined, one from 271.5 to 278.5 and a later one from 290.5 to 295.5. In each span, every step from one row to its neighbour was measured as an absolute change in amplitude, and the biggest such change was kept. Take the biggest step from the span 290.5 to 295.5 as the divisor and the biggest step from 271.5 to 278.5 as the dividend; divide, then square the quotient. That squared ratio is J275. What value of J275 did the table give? 4.0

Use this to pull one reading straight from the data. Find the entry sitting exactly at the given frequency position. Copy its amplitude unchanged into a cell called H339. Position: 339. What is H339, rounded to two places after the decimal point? 13.11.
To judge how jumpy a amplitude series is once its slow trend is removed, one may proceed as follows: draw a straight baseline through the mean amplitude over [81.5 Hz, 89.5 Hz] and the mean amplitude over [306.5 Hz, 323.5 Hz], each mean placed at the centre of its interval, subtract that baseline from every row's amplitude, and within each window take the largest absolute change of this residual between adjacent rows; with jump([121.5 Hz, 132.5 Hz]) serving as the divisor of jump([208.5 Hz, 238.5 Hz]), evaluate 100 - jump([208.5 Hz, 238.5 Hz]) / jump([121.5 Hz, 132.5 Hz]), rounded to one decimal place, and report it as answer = 99.0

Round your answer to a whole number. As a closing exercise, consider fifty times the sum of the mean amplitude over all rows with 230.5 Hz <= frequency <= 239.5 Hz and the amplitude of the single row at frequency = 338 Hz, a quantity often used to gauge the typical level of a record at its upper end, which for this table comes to 1472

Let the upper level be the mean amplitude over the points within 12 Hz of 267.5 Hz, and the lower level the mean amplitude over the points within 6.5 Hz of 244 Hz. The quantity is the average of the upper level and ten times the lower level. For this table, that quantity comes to 82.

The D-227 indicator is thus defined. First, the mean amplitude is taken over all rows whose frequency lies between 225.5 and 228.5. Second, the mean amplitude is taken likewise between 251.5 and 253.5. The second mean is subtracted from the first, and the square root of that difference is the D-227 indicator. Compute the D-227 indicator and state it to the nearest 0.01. 1.11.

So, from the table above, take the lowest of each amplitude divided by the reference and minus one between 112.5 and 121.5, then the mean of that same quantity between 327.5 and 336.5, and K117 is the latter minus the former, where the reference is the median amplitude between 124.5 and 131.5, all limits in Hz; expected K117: -0.17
